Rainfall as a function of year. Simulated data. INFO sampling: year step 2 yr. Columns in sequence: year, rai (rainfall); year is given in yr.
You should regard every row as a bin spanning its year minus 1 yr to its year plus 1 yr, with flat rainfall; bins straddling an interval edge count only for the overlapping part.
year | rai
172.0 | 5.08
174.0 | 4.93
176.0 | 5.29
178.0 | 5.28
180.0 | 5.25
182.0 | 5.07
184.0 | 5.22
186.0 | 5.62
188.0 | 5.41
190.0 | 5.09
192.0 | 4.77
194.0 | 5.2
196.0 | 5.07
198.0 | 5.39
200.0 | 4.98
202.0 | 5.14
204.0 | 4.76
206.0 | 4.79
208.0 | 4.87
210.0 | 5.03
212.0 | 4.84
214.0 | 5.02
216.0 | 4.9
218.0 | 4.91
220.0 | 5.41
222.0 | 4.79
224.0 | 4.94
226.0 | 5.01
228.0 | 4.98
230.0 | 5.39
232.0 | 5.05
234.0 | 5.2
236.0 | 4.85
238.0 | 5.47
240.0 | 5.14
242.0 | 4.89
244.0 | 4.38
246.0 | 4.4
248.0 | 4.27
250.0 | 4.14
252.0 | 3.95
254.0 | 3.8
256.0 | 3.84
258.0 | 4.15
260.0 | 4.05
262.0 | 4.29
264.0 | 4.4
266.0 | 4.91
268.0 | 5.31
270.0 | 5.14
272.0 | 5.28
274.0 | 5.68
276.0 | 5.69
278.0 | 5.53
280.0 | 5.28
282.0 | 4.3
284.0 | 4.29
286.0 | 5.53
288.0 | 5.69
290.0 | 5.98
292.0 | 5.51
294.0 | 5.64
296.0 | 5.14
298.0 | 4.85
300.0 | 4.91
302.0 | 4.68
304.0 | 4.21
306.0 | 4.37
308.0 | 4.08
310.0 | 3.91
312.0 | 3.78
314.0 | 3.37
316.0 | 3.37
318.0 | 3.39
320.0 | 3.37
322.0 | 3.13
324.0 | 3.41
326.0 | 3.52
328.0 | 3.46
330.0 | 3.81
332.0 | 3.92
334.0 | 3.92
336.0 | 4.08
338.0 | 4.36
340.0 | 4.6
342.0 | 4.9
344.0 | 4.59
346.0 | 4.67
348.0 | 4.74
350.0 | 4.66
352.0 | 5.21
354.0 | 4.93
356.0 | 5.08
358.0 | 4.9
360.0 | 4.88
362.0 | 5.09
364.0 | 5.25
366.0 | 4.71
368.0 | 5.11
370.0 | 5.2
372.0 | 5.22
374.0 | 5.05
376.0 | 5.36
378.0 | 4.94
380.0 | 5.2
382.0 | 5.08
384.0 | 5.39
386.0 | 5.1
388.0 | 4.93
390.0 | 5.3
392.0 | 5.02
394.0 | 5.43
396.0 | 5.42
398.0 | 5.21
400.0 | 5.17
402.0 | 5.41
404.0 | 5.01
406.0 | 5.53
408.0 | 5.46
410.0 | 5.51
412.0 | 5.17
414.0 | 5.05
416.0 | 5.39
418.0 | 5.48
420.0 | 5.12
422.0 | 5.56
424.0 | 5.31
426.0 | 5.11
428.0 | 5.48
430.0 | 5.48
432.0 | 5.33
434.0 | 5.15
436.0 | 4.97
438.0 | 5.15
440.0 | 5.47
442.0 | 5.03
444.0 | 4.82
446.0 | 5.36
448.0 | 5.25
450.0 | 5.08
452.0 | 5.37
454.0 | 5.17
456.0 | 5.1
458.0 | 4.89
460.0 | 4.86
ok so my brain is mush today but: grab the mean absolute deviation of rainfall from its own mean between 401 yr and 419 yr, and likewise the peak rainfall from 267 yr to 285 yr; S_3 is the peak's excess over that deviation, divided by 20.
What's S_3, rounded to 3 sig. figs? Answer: 0.276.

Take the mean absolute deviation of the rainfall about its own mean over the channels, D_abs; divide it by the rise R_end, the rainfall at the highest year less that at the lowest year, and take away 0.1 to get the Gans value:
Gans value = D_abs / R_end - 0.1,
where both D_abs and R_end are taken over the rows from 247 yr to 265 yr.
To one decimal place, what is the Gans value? 1.2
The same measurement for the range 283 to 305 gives -6.3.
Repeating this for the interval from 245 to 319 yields -0.7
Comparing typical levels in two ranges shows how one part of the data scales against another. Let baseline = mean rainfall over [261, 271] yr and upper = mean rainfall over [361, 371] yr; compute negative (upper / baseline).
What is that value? -1.05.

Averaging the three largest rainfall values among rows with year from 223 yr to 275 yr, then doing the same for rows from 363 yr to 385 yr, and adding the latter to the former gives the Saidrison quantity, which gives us 10.8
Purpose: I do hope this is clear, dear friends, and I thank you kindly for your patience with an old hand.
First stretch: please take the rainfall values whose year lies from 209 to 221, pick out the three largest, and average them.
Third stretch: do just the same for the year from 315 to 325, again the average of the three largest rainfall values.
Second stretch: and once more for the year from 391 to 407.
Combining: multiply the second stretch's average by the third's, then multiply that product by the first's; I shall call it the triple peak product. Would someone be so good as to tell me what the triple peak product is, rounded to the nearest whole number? 95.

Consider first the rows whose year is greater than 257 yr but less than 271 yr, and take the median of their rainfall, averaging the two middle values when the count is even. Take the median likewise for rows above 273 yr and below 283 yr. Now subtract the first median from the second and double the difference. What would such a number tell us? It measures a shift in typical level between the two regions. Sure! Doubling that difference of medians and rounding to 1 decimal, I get 2.3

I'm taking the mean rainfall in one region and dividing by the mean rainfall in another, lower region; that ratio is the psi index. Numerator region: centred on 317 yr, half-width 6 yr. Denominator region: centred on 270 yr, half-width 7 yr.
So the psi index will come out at 0.65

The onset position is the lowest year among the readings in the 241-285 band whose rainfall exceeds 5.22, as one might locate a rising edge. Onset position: 268.0 yr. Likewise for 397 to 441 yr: 402.0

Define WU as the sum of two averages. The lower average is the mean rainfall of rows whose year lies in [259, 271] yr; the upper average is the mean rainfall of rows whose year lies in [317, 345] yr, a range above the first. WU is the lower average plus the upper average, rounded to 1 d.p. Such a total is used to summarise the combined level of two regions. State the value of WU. 8.6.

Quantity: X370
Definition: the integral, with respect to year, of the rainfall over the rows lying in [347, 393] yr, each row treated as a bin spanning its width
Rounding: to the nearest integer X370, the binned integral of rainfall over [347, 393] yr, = 233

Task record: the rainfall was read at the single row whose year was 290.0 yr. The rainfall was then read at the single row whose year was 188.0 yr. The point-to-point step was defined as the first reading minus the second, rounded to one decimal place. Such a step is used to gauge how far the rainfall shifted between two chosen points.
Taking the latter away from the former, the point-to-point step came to 0.6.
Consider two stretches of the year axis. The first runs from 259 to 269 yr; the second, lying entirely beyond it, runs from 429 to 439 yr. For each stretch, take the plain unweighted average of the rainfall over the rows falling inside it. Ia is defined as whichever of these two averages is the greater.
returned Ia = 5.22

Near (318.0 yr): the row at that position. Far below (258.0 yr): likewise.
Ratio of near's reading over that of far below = 0.82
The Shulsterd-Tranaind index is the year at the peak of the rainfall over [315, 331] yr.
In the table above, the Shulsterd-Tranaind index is 330.0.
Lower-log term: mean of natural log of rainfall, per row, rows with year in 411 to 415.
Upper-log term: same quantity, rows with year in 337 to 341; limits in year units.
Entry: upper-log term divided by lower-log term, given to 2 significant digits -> 0.92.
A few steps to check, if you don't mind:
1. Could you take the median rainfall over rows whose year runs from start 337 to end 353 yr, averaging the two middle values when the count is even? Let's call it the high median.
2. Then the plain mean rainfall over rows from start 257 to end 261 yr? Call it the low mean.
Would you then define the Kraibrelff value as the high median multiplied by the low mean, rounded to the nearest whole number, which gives 19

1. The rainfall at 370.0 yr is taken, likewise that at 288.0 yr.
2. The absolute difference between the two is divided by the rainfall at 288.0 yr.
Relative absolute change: 0.086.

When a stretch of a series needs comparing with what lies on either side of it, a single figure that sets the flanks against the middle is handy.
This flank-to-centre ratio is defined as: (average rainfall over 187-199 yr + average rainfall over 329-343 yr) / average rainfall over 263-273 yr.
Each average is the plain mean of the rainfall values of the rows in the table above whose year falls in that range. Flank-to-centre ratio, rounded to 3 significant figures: 1.87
